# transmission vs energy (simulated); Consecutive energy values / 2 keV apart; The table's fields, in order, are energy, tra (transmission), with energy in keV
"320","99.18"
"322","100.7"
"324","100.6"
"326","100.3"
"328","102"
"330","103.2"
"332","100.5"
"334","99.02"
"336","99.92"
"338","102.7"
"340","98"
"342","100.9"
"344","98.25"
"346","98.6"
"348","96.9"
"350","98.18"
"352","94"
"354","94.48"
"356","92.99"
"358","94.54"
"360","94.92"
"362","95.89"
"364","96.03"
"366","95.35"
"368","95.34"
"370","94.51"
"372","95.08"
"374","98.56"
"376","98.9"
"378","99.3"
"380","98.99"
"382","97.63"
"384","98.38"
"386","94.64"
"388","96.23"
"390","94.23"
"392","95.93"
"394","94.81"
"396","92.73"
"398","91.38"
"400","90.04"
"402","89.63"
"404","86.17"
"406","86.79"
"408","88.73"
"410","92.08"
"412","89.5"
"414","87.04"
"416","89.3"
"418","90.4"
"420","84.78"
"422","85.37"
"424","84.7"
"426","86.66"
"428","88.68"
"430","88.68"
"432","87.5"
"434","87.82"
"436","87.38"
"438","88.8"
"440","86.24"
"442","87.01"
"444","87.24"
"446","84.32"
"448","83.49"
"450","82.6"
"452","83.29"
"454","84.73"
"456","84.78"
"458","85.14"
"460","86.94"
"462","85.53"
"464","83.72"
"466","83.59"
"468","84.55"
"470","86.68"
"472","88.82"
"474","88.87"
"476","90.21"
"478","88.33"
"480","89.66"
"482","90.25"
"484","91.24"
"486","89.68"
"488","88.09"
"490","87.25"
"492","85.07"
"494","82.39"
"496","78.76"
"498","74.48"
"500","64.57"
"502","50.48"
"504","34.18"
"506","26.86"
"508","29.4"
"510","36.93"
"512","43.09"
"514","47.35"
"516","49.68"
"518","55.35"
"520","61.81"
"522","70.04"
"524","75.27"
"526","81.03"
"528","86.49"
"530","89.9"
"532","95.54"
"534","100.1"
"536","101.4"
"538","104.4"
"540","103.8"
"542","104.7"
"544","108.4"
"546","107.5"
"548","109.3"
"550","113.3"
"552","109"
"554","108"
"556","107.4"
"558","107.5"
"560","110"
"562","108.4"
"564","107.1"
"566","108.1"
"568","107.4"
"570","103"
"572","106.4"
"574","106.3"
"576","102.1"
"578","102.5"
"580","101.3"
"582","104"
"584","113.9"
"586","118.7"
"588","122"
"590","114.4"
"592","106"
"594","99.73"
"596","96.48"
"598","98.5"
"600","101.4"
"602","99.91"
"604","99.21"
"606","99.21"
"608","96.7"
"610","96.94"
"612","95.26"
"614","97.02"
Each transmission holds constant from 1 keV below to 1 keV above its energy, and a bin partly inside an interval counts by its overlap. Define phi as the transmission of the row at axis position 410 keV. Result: 92.08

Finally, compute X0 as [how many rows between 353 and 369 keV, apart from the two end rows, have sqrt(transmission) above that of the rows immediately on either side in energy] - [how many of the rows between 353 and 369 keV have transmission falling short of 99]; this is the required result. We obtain -7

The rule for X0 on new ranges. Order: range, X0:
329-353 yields -2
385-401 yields -6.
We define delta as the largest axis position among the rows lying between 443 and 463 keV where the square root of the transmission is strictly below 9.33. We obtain 462 keV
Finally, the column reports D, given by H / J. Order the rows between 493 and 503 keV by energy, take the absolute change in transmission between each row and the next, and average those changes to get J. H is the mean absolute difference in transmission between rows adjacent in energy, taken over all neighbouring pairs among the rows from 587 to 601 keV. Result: 0.64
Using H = 5.1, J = 8.0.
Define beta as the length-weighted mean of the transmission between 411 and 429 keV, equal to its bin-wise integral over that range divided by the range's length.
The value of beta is 87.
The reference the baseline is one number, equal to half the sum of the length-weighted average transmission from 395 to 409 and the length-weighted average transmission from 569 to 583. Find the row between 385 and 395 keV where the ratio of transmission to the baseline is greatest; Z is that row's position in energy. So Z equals 388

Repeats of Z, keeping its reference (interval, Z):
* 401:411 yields 410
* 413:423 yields 418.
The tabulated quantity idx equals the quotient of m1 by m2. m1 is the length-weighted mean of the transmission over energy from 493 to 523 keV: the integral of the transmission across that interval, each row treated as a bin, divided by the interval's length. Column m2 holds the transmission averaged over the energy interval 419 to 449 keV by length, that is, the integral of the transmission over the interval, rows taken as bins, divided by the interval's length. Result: 0.62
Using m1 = 54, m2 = 87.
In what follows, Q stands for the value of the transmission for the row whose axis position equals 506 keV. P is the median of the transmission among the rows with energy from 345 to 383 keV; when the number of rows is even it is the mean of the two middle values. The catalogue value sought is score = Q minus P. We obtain -69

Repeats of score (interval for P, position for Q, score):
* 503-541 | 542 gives 35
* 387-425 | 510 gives -53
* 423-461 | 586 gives 32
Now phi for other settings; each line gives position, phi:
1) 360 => 94.92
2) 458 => 85.14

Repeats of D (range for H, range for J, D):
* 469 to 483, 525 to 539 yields 0.31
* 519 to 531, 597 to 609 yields 3.70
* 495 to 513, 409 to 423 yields 3.50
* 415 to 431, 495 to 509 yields 0.19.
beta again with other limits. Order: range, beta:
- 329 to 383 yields 98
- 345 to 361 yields 96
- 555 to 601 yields 107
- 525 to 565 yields 103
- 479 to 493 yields 89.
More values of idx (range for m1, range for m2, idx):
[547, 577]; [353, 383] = 1.12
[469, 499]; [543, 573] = 0.80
